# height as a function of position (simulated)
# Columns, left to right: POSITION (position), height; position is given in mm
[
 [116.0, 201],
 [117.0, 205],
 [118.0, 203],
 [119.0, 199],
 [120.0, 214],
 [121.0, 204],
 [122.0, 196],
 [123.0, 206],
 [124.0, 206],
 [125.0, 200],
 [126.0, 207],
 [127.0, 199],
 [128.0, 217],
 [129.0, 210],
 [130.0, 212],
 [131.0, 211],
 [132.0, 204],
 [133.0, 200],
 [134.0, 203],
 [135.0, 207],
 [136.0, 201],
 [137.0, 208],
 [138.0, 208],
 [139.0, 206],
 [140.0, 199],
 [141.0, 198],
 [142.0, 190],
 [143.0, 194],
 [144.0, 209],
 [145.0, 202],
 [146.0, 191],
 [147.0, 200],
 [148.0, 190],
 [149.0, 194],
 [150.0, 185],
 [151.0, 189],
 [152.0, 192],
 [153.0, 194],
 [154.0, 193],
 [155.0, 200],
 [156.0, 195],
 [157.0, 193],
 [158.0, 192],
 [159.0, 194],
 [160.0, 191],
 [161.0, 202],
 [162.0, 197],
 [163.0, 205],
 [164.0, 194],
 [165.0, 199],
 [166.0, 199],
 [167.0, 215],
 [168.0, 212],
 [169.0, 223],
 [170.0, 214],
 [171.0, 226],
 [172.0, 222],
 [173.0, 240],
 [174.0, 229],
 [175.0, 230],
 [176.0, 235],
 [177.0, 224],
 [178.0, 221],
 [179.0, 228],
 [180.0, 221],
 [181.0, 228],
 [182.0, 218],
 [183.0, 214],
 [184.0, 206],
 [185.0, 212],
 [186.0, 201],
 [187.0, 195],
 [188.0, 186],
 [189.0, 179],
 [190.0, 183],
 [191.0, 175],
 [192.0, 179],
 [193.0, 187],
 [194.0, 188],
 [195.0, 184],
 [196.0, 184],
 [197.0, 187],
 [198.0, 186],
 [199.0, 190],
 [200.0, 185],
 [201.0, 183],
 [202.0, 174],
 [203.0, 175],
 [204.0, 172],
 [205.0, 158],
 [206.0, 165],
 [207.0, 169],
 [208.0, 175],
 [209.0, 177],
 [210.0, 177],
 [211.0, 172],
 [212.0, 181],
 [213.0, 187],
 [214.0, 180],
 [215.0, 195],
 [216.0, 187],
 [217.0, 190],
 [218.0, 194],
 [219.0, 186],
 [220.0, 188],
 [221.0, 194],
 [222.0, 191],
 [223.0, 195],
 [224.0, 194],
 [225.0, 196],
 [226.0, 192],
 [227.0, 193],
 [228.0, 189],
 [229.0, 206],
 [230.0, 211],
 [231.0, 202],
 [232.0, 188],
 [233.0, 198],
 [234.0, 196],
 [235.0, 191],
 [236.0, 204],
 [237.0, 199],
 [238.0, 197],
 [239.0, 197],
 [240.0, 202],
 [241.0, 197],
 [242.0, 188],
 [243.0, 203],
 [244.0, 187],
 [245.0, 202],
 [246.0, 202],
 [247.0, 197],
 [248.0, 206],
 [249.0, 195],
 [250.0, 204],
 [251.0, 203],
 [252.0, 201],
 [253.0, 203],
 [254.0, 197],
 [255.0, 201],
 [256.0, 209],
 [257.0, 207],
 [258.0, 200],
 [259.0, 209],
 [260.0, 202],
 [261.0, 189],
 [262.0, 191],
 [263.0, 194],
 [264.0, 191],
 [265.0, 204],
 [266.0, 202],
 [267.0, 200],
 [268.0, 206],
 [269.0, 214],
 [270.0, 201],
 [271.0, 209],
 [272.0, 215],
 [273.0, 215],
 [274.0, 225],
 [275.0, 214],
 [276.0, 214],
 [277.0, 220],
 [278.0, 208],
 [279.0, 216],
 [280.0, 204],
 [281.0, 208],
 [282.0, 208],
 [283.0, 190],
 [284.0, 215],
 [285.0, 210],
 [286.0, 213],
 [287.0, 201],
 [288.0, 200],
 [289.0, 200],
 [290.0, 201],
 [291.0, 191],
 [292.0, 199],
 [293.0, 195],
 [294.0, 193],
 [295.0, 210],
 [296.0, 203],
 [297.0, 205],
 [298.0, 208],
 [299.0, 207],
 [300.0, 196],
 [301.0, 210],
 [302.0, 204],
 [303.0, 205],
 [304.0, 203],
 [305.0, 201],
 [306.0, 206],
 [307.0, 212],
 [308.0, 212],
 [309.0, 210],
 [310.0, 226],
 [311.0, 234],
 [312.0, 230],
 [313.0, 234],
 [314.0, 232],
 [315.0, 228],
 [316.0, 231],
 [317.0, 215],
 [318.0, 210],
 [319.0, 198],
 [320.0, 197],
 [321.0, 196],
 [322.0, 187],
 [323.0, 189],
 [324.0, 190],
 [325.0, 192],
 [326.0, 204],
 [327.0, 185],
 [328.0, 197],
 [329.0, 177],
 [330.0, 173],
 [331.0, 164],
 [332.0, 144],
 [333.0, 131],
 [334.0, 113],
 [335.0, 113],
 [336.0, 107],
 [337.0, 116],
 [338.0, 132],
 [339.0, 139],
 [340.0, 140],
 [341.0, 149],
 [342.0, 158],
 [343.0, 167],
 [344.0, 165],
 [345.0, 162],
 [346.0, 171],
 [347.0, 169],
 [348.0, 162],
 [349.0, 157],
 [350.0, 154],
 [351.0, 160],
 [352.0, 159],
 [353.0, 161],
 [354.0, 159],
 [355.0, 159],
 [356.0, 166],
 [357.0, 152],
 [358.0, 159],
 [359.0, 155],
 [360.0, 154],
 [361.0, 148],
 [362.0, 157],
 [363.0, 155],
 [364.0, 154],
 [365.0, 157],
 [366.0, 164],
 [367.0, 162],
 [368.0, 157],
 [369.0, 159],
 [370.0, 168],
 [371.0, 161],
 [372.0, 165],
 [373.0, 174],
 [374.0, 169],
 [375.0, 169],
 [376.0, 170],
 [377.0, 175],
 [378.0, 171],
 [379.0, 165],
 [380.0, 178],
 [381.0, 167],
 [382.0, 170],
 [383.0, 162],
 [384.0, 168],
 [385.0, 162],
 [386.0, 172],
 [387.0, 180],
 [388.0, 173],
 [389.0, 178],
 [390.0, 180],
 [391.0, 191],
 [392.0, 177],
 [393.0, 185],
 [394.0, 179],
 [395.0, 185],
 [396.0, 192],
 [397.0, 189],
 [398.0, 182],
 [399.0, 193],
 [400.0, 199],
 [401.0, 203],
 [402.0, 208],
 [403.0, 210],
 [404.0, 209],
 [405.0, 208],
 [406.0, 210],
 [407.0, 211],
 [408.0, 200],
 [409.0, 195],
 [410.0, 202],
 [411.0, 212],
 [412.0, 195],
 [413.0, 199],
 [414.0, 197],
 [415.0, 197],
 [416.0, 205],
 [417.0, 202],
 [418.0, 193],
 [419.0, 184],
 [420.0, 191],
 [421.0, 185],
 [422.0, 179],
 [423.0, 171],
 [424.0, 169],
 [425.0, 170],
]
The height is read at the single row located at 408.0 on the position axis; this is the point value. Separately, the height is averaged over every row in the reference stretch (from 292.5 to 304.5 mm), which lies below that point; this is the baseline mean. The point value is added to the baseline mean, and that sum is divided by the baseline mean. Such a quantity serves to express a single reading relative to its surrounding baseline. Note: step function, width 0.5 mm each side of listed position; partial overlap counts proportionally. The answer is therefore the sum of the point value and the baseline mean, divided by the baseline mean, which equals 1.98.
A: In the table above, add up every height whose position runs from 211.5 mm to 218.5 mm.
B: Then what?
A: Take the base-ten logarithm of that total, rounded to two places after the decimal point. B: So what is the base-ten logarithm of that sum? 3.12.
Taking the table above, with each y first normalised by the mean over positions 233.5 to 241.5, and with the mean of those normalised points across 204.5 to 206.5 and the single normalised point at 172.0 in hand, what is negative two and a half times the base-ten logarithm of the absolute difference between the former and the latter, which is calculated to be 1.3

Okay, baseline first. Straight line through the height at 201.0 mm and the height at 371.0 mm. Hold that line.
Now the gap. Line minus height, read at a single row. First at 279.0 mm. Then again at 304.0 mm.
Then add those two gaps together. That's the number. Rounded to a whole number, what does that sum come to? -76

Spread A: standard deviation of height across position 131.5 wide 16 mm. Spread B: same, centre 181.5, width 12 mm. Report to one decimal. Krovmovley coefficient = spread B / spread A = 2.4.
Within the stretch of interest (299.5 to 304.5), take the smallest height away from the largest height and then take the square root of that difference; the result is 3.7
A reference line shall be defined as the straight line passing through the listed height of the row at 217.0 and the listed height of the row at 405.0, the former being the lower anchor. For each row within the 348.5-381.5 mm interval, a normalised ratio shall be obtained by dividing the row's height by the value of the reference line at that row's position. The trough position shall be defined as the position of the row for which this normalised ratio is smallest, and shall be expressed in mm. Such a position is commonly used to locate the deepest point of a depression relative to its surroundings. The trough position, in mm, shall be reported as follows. 361.0 mm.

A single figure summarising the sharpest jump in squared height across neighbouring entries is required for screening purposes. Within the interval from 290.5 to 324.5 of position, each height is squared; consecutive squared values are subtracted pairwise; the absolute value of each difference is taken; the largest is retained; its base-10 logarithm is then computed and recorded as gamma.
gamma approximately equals 3.85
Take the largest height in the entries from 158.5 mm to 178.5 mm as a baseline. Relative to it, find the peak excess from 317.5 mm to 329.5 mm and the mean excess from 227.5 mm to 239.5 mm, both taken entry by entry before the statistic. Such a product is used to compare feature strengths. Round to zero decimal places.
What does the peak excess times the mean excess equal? 1255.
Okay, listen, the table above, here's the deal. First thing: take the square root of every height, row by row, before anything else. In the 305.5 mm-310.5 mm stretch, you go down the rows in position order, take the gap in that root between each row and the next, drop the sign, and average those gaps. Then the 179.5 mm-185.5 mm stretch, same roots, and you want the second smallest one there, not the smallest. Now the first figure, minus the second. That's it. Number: -14.4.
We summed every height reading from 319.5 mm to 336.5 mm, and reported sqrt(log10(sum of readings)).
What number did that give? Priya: 1.86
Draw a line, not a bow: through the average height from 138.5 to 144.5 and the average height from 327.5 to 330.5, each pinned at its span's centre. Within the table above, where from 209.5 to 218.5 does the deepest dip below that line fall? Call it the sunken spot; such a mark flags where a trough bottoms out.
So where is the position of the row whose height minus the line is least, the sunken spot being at 211.0 mm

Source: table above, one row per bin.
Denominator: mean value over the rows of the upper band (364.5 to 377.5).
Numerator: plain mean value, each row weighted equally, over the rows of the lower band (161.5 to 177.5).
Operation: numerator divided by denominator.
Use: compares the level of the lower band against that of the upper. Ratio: 1.31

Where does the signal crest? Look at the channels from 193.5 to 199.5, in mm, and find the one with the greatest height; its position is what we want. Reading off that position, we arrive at 199.0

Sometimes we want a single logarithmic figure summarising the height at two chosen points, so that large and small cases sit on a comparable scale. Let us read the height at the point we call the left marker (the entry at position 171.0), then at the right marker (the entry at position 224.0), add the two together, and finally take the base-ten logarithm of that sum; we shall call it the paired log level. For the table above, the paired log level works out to 2.62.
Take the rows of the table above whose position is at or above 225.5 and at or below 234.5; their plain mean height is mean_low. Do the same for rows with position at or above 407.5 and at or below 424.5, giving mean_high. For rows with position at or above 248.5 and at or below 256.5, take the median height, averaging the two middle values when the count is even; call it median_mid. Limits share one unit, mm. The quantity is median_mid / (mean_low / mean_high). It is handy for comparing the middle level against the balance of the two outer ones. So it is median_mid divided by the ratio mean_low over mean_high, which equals 197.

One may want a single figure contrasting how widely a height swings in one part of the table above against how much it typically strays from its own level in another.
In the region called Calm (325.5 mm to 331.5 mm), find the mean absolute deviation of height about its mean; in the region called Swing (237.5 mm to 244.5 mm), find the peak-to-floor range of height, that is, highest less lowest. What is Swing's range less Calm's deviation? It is 4.0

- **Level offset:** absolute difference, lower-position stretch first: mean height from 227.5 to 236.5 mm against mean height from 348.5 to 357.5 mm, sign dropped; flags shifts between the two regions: 40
